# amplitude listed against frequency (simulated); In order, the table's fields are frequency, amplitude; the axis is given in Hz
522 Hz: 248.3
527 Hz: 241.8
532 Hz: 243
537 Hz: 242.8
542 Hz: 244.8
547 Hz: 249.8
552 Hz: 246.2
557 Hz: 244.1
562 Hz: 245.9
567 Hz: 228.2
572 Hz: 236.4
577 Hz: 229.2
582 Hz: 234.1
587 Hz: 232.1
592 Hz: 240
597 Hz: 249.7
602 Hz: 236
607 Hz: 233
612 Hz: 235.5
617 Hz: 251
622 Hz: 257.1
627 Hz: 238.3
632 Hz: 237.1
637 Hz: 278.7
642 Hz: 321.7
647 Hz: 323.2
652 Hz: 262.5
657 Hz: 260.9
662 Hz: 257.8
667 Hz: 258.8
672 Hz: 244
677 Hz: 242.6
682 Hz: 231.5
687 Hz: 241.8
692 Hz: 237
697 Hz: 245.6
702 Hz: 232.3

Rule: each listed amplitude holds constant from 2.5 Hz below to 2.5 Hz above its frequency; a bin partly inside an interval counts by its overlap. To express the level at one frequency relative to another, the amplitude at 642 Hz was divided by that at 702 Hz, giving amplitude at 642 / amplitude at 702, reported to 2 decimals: 1.38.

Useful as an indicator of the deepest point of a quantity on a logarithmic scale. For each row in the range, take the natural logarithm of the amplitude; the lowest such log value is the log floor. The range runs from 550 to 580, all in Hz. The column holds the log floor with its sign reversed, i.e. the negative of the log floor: -5.43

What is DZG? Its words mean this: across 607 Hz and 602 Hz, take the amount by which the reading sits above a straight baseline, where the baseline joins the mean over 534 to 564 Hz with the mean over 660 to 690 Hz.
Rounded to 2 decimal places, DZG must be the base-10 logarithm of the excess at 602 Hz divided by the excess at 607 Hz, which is -0.12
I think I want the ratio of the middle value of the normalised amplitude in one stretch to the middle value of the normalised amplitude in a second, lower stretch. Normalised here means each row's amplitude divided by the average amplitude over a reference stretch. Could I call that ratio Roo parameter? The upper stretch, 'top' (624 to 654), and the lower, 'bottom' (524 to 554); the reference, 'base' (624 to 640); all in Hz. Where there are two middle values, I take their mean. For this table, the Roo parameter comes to 1.11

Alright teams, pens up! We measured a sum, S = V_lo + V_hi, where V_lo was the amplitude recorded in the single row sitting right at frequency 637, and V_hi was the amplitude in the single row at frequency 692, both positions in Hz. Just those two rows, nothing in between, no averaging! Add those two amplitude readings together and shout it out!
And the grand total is 516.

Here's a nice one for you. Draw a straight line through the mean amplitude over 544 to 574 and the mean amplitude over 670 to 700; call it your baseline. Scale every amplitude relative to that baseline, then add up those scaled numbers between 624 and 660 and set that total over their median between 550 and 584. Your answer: 8.16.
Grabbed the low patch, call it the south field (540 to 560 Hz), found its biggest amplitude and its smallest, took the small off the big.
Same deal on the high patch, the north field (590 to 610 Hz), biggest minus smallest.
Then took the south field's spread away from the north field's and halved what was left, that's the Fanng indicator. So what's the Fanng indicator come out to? 5.5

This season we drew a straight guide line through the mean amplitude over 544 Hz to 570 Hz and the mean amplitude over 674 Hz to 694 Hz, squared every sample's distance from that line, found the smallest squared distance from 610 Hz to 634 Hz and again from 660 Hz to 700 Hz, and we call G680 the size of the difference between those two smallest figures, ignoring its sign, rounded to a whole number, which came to 3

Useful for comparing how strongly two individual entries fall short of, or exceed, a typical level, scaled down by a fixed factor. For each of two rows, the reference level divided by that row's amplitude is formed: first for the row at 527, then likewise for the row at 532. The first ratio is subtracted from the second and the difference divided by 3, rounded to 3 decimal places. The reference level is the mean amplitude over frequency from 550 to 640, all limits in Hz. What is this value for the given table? -0.002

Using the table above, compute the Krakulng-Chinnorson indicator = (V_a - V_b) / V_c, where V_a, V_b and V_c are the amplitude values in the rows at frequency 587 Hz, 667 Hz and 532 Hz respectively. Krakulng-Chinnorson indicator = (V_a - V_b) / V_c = -0.11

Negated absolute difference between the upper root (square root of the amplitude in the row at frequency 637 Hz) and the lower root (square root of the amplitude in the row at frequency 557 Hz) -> -1.1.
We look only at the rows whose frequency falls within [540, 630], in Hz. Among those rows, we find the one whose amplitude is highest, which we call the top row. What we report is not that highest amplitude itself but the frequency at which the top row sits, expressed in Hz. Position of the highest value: 622 Hz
